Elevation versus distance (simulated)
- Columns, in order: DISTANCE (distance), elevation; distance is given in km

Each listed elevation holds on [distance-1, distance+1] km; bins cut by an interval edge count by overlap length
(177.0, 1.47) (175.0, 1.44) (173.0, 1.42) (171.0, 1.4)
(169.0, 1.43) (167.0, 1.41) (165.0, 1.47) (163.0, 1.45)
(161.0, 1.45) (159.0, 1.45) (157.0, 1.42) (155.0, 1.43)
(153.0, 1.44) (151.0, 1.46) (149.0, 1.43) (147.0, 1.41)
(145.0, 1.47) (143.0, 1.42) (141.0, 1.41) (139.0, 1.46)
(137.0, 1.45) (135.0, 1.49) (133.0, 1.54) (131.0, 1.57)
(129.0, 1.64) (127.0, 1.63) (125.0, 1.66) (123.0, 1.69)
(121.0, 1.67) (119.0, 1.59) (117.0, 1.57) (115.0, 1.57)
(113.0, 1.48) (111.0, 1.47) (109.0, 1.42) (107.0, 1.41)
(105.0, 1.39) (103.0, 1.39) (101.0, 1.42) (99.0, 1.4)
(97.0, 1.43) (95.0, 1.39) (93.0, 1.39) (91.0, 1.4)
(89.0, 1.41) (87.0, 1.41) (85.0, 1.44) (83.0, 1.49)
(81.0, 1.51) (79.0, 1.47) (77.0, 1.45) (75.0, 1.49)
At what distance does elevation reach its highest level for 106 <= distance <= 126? 123.0 km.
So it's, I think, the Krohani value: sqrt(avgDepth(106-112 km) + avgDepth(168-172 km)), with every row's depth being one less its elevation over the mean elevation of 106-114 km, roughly 0.17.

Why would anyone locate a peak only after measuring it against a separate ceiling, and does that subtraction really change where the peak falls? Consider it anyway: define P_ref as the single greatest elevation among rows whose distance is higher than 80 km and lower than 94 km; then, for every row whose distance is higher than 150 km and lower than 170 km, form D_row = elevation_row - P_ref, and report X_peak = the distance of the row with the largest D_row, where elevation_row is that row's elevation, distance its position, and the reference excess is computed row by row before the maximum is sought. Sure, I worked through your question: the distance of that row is 165.0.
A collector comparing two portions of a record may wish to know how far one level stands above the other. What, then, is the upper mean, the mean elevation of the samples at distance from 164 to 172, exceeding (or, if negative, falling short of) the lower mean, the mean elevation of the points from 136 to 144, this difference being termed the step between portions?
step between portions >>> -0.01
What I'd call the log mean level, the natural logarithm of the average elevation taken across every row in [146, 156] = 0.36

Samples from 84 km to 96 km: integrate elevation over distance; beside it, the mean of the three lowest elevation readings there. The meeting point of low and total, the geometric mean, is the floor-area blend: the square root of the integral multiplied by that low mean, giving 4.8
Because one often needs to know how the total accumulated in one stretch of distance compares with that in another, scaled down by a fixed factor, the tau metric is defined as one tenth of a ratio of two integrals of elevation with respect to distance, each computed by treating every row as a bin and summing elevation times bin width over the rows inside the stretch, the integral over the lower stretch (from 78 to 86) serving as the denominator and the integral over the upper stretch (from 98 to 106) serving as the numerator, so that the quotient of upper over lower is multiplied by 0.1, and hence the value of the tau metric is 0.095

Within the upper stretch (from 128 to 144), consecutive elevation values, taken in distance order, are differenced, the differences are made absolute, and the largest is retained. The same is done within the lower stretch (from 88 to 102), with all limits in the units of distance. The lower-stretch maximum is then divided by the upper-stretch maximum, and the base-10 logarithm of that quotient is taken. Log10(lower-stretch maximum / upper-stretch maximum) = -0.24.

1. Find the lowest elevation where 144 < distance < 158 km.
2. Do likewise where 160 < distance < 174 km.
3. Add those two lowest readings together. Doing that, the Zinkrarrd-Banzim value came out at 2.81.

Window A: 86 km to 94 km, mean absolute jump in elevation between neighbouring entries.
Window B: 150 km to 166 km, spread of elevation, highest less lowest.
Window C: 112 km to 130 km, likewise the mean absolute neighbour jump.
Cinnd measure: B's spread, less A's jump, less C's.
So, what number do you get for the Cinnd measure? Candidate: 0.008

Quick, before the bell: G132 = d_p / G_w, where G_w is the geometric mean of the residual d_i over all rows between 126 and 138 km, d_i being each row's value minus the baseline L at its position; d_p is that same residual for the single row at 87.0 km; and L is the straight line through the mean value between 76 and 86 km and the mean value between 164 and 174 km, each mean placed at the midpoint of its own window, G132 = -1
